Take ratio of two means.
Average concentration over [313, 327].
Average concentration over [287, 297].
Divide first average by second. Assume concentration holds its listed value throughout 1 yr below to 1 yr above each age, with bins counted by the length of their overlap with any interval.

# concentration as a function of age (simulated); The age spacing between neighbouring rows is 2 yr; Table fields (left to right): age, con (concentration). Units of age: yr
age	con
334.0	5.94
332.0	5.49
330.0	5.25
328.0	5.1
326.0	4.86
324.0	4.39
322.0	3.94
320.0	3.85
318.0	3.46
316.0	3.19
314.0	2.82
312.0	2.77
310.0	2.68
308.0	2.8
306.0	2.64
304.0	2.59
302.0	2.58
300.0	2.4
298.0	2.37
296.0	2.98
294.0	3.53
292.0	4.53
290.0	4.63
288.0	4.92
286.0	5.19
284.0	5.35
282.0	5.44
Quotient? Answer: 0.92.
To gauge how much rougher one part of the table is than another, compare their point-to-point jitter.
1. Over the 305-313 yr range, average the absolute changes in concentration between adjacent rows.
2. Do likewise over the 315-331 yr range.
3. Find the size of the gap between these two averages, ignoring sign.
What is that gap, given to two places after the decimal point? 0.17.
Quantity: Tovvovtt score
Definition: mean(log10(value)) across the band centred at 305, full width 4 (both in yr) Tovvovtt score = 0.42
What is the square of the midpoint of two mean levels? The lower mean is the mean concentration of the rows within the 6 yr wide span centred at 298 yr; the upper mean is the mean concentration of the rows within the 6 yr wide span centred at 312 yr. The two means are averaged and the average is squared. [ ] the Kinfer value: 7.1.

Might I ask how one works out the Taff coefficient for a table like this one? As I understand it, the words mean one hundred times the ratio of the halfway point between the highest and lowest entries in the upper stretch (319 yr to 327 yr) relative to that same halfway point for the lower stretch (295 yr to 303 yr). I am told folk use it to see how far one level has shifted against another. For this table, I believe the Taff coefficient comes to 163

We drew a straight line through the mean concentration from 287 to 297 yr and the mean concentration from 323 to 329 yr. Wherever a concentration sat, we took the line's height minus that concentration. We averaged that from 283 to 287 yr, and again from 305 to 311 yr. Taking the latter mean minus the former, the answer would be 3.0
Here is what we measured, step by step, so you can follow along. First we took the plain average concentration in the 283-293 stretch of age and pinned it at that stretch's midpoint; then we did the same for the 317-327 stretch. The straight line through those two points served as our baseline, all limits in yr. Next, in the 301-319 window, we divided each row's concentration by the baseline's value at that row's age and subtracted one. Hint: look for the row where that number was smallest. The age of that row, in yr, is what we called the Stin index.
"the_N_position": 302.0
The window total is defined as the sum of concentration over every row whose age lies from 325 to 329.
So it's 10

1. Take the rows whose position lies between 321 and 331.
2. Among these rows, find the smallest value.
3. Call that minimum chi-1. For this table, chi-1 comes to 3.94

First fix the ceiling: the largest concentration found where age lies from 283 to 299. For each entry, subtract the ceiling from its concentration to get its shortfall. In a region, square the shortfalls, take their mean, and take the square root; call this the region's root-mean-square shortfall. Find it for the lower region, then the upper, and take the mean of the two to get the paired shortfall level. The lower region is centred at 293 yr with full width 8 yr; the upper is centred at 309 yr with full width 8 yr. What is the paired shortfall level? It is 2.1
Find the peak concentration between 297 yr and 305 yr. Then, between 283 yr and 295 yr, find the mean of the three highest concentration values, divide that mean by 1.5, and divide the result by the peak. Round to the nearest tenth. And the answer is 1.3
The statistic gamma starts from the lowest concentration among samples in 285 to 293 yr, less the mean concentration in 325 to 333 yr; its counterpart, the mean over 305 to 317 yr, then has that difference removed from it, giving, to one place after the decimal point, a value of 3.5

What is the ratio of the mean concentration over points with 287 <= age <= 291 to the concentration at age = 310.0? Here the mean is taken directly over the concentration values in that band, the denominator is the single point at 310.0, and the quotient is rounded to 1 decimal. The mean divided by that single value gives 1.8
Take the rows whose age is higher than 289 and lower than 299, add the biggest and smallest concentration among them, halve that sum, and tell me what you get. 3.5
